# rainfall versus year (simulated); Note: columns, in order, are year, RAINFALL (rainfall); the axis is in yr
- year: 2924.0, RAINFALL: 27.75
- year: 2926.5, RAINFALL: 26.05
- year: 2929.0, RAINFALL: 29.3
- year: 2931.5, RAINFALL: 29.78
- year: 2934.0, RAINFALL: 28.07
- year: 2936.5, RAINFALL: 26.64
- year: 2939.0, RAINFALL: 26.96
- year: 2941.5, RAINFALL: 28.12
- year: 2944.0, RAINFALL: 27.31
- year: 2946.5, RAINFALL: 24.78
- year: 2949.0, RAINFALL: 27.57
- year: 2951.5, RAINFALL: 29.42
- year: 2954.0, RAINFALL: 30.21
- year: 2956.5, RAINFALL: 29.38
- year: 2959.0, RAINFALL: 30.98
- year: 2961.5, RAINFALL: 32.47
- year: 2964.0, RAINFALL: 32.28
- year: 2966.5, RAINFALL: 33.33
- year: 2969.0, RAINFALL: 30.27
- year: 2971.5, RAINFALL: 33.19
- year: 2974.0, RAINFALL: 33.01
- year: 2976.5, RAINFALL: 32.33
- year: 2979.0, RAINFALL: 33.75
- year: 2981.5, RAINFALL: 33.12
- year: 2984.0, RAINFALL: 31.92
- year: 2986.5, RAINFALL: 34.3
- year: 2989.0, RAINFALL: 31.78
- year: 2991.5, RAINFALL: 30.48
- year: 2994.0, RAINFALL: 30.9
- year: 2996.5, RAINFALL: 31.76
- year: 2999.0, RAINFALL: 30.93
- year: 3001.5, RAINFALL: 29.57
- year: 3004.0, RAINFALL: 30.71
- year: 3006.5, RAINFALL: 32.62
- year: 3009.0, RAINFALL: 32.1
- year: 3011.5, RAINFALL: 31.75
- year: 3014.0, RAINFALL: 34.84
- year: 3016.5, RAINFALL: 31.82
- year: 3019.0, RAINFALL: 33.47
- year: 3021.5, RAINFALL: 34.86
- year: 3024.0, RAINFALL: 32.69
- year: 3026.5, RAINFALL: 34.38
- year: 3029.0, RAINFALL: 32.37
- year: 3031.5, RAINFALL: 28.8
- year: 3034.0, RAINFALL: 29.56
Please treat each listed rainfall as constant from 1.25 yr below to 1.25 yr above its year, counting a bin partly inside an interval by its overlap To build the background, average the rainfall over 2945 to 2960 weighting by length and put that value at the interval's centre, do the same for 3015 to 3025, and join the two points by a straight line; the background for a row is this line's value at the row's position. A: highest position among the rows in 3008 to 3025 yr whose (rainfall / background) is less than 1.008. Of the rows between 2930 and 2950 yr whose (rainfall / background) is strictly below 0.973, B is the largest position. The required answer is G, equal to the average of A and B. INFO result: 2986.5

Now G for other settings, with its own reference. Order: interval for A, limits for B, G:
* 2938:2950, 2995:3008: 2976.5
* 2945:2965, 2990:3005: 2976.5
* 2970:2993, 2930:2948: 2969.0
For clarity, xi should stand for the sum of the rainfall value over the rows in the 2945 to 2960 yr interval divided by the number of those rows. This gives 29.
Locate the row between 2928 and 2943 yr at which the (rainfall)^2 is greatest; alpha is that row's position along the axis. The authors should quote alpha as 2931.5 yr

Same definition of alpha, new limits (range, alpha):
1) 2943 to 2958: 2954.0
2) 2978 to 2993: 2986.5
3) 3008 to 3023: 3021.5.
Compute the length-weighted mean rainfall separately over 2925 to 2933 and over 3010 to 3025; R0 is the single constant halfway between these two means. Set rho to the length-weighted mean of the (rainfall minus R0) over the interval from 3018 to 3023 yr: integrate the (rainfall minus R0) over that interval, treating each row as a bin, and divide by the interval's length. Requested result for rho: 3.3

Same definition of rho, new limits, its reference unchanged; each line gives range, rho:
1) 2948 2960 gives -1.3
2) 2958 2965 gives 1.1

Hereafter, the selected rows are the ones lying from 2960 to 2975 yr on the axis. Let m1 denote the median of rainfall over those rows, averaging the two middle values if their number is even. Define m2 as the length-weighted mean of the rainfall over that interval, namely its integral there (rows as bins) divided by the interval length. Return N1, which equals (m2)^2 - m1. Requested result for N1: 1016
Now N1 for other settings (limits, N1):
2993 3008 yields 936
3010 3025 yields 1071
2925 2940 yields 746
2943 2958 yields 765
